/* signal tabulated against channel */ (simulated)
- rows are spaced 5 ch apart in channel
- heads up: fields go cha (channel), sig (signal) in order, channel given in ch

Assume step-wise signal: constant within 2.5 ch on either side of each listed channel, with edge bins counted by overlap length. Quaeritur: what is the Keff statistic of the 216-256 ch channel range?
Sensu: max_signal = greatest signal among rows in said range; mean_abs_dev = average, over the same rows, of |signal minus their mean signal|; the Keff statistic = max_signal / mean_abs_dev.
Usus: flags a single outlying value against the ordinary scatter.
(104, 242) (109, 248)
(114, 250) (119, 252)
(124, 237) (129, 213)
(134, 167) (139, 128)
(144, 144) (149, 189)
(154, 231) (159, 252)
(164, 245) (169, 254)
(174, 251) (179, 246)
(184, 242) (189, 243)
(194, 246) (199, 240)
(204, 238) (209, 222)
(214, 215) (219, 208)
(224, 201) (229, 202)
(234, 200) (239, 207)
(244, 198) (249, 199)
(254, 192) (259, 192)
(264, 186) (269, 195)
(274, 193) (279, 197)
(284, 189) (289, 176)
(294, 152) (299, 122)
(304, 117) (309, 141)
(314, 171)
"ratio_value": 57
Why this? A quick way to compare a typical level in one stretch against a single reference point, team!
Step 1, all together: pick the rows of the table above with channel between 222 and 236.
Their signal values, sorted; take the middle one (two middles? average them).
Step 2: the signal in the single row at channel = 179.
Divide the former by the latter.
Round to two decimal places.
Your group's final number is 0.82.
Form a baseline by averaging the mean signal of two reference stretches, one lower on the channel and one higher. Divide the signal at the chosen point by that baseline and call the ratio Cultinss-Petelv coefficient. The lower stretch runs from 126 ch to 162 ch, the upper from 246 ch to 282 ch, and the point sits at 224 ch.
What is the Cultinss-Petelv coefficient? 1.05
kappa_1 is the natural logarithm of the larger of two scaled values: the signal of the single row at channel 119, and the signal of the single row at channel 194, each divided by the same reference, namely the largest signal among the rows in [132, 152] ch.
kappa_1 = 0.29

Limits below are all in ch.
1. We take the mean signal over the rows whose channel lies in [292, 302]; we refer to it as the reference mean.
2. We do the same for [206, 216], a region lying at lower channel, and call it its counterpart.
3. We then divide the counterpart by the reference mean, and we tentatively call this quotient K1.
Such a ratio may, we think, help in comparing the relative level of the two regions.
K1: 1.6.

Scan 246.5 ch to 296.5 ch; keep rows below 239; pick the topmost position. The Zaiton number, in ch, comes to 294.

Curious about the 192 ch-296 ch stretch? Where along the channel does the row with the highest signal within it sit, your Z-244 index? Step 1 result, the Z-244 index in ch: 194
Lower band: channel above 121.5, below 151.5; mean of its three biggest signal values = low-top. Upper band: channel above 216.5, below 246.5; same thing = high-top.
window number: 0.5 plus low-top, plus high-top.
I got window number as 419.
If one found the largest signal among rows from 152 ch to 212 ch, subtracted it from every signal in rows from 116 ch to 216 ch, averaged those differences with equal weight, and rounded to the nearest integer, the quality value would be -31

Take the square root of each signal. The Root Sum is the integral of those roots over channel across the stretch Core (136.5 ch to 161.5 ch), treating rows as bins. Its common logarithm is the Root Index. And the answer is 2.53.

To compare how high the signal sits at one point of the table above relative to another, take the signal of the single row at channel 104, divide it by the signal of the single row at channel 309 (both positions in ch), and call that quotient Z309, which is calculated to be 1.7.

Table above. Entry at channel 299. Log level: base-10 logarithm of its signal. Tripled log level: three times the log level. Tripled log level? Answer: 6.3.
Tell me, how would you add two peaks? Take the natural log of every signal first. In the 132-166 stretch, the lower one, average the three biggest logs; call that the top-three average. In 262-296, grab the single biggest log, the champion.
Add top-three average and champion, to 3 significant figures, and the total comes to 10.8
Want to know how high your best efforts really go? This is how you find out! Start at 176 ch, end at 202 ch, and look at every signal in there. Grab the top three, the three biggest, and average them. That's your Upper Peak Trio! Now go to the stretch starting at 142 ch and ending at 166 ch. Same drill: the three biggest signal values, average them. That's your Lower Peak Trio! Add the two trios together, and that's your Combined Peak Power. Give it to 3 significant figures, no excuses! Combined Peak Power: 488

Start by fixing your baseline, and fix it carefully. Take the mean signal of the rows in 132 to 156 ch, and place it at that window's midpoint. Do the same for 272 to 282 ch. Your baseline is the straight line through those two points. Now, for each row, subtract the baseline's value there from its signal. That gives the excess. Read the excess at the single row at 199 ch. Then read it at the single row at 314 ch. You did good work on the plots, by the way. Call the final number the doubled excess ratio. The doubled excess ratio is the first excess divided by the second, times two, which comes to -4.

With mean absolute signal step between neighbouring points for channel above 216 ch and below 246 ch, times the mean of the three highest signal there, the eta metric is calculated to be 1069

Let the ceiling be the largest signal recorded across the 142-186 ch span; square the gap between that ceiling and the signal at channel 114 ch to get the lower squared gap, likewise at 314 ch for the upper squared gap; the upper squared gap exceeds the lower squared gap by 6873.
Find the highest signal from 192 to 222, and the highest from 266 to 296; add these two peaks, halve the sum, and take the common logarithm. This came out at 2.35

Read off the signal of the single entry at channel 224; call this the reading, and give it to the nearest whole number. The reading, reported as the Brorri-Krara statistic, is 201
